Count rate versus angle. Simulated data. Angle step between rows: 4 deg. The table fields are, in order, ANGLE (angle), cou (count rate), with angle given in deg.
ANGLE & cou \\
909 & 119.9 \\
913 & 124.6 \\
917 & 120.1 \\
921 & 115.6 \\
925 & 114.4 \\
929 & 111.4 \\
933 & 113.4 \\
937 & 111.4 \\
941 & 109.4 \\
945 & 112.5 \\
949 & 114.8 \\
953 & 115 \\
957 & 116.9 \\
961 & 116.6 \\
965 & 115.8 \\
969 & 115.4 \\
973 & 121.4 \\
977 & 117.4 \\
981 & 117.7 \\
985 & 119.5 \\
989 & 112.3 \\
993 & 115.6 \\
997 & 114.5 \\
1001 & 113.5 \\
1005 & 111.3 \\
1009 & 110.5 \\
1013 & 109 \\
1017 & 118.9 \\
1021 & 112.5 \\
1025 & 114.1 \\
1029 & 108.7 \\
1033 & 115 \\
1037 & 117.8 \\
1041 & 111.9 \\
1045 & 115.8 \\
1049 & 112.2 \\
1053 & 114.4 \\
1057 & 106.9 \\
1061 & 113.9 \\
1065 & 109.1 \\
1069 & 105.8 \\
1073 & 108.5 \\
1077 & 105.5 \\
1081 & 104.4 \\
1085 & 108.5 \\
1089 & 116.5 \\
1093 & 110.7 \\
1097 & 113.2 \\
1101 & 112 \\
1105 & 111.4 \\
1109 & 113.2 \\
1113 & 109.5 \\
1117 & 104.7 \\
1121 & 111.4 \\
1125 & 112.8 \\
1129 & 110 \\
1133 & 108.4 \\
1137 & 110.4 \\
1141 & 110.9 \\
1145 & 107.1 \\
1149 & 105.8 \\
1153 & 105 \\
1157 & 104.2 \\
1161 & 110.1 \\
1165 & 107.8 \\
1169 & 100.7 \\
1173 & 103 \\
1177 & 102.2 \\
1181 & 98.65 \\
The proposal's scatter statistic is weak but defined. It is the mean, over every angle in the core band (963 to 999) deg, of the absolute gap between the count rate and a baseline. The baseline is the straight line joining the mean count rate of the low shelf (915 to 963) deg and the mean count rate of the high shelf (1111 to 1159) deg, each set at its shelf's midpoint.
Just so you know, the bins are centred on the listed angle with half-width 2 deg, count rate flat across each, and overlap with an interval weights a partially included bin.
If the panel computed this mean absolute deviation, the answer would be 3.71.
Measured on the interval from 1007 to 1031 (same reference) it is 2.94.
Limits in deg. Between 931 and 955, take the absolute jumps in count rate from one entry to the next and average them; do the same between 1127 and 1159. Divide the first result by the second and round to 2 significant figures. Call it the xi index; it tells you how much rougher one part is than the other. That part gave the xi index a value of 1.2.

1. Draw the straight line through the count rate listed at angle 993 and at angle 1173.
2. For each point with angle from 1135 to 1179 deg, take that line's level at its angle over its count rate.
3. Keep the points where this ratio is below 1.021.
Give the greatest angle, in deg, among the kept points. 1177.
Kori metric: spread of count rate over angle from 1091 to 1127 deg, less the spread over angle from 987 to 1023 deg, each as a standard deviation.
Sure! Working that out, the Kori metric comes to -0.3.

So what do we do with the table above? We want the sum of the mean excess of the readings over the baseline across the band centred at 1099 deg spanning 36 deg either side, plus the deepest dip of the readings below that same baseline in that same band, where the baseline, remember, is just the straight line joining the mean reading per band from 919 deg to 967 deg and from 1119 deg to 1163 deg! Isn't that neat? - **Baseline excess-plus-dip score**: 5.8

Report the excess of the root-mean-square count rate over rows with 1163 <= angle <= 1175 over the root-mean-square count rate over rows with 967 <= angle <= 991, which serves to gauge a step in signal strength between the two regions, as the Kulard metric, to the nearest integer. -13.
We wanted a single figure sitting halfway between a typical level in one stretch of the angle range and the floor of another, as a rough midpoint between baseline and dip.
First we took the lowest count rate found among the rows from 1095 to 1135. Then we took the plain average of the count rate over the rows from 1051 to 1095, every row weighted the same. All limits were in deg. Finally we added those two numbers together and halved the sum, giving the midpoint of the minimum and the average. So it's 107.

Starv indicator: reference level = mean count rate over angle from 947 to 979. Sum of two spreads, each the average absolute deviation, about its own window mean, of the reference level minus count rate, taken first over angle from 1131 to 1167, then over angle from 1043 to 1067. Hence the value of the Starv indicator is 4.67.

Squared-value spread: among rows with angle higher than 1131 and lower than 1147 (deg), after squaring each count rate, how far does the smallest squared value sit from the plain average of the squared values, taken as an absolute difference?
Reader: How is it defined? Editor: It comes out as 457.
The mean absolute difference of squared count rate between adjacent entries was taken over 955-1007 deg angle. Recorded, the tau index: 552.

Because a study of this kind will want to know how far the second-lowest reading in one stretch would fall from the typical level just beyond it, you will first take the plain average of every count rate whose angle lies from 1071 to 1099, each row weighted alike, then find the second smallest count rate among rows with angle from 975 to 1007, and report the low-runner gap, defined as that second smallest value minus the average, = 2.7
